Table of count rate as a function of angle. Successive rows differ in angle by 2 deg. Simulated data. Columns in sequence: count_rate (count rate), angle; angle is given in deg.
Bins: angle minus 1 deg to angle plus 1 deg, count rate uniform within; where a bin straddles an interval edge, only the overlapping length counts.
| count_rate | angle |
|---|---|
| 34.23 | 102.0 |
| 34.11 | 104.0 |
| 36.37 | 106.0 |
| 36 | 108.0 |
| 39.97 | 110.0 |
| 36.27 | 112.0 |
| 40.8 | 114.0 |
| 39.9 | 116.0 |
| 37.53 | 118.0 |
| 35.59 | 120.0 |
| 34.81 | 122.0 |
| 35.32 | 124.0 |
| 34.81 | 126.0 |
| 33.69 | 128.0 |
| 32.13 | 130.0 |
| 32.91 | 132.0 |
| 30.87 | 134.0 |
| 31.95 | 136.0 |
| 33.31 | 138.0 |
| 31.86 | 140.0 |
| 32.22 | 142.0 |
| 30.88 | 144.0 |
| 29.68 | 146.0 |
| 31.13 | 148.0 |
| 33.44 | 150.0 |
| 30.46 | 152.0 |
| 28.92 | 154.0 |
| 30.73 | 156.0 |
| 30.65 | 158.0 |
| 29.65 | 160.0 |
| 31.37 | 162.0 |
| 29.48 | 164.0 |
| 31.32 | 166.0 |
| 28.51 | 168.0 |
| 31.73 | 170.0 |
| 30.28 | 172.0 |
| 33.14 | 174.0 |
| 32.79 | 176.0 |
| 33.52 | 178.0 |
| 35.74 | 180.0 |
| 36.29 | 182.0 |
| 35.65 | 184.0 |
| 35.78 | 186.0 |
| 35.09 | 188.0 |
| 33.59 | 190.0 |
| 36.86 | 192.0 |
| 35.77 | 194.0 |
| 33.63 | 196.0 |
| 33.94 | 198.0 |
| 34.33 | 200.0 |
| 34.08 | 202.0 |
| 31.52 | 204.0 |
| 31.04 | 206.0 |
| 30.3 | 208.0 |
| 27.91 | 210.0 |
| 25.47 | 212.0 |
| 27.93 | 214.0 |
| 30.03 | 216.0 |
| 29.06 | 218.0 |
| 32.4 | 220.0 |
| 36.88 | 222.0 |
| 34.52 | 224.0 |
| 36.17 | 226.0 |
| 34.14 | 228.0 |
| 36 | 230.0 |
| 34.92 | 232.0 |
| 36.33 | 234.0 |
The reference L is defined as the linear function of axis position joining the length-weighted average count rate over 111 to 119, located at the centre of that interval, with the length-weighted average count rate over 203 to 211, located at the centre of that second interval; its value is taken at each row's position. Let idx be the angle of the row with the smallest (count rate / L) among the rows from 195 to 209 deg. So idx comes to 208.0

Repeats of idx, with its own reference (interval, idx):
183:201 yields 190.0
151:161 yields 154.0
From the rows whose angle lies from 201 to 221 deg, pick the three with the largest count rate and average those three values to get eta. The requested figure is 33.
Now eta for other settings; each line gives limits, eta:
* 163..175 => 32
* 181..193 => 36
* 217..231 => 36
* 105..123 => 40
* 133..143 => 32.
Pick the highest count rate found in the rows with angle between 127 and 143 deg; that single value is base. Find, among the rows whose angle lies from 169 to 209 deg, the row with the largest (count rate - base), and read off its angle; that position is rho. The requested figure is 192.0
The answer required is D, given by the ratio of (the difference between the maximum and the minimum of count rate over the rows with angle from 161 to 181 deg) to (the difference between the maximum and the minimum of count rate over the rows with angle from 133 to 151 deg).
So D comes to 1.9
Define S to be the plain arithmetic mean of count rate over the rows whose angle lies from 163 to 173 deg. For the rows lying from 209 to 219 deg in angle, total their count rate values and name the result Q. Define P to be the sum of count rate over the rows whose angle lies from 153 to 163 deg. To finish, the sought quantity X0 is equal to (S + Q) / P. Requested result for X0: 1.13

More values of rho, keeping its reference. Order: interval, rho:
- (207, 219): 208.0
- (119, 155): 120.0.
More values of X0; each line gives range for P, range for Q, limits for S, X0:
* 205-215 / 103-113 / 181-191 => 1.53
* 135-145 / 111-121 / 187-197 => 1.40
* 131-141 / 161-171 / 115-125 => 1.17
